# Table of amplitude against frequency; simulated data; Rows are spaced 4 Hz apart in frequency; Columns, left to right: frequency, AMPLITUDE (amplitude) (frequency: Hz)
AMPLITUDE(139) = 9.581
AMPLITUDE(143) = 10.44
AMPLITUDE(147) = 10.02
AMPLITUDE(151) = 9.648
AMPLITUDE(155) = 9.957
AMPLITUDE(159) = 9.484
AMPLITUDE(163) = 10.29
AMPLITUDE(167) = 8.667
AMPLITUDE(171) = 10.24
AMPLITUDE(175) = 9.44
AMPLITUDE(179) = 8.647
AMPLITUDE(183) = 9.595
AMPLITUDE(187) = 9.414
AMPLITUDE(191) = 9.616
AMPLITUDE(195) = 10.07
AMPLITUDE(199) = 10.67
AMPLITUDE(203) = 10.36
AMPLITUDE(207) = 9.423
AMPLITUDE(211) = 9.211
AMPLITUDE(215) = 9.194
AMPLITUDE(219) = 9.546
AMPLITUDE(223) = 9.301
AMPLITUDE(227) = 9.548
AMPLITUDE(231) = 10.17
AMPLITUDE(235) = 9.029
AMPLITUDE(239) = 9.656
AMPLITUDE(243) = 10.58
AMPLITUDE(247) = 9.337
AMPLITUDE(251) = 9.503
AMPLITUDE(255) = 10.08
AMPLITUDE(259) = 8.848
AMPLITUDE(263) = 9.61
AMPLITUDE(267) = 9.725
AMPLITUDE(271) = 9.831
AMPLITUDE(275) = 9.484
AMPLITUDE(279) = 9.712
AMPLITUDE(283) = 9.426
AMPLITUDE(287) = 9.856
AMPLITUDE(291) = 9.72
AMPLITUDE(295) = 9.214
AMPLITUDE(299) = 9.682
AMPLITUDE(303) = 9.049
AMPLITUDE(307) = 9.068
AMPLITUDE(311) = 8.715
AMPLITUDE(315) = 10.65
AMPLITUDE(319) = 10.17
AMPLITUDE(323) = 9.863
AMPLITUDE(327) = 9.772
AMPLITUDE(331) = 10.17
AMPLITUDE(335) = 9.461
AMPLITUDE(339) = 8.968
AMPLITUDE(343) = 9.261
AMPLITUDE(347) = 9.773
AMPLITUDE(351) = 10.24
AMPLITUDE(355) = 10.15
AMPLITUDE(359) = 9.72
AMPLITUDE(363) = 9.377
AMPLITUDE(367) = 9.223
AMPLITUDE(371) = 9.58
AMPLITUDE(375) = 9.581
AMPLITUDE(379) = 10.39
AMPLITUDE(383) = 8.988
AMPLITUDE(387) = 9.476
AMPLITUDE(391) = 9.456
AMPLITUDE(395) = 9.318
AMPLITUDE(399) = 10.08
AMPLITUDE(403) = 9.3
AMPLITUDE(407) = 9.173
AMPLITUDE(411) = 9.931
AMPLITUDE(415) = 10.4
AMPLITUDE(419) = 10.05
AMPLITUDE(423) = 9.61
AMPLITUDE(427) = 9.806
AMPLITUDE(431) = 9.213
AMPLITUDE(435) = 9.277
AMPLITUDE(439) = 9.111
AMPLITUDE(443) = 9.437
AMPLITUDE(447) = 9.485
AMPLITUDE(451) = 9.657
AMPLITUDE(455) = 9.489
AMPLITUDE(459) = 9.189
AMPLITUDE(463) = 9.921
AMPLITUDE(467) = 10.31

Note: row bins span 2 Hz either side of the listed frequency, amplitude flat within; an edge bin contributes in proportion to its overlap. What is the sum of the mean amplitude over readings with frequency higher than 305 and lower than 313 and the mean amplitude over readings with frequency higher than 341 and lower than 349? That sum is 18.4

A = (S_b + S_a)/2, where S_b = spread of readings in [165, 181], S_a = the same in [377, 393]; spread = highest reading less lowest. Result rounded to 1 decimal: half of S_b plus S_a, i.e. 1.5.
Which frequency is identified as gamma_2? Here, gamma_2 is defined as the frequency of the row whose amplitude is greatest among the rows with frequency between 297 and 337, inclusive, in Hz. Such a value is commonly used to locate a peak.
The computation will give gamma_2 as 315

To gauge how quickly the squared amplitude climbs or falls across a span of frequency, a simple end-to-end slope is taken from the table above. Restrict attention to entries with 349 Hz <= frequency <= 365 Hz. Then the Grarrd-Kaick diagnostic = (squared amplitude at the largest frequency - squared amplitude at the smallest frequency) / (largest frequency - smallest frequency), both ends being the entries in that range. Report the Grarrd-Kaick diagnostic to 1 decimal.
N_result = -1.4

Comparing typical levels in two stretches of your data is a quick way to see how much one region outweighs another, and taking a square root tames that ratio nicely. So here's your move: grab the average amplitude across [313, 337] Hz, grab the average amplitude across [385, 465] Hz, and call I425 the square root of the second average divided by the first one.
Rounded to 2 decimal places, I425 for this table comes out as 0.98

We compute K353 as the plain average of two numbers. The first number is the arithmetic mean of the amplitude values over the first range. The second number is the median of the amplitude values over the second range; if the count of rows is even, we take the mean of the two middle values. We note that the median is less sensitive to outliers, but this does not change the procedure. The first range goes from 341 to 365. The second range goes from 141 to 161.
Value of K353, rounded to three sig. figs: 9.86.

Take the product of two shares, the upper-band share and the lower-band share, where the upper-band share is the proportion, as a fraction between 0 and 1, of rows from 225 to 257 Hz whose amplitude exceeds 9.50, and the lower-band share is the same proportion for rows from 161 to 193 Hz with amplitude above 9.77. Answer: 0.19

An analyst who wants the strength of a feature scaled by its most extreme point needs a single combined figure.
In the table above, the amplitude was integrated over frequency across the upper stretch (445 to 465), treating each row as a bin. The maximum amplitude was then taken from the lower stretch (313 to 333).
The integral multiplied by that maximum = 2034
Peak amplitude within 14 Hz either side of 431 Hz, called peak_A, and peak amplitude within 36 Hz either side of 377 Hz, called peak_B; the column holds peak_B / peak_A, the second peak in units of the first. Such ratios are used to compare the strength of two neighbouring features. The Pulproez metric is 1.03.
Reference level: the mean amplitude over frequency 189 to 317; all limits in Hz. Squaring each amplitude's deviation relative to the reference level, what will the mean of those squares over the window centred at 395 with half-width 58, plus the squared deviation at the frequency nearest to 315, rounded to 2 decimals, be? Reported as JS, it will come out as 1.22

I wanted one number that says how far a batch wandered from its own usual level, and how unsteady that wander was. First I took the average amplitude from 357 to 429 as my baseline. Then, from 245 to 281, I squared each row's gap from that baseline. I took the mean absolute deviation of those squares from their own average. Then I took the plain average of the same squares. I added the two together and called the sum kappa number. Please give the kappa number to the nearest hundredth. 0.24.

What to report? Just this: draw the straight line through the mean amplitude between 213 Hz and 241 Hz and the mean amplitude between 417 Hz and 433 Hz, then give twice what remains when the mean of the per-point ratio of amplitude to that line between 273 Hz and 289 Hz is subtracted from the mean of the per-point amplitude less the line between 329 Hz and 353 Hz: -1.9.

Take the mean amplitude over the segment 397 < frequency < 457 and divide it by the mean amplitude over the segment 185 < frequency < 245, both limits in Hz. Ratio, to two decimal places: 0.99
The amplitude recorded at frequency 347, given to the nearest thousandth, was 9.773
